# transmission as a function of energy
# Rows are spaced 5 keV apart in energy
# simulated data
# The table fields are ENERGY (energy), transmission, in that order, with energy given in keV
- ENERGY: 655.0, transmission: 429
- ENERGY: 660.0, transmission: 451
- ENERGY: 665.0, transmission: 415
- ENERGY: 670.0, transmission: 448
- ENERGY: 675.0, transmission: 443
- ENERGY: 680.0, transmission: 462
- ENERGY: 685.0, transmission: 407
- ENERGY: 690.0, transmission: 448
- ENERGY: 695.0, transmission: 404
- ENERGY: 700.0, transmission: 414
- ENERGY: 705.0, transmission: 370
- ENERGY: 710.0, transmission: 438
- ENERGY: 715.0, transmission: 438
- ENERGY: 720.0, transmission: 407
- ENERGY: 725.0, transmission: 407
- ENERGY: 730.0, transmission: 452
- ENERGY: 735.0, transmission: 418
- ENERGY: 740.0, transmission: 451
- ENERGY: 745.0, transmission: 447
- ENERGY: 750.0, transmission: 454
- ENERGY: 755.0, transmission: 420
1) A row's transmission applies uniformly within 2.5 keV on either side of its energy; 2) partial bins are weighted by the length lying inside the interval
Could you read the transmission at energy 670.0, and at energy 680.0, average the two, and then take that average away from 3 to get -452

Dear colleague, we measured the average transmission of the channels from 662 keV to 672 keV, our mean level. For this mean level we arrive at 432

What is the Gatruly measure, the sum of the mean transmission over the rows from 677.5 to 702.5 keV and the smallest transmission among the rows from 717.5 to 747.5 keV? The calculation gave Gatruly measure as 834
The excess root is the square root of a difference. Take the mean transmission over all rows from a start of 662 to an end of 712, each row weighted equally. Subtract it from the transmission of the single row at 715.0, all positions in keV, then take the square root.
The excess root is 3.6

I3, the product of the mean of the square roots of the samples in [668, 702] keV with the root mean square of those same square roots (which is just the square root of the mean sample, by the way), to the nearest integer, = 432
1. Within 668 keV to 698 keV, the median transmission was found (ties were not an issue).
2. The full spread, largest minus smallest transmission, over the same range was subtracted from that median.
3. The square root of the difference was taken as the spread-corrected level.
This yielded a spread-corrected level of 19.7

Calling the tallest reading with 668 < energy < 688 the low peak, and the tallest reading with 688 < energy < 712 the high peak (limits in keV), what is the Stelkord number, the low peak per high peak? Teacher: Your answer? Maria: 1.03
